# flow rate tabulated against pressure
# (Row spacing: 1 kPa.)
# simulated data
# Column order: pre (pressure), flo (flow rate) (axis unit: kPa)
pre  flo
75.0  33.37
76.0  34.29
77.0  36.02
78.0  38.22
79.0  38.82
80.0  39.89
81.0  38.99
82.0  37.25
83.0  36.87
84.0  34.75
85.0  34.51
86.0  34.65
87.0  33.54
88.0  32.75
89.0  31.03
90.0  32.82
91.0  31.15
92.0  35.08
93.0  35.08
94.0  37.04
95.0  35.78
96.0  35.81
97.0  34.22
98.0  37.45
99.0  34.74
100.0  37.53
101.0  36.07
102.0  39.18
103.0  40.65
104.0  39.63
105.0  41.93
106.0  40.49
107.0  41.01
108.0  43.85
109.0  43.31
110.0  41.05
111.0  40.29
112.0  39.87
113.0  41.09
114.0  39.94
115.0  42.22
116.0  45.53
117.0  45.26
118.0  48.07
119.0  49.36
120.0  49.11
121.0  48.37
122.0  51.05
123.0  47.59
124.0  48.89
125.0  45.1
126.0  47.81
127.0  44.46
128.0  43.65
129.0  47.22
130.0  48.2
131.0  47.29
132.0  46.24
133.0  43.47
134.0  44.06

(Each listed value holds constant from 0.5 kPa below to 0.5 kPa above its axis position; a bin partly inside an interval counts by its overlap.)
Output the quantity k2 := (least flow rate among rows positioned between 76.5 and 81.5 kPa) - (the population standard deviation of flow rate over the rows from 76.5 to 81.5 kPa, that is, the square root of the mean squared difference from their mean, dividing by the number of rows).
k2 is 35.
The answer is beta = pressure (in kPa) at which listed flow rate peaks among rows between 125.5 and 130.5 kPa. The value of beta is 130.0 kPa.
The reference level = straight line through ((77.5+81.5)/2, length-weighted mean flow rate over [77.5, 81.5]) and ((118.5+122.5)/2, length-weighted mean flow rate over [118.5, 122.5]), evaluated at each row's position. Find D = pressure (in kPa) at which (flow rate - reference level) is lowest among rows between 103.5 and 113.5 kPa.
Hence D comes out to 112.0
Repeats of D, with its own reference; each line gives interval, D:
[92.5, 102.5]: 97.0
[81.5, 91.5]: 91.0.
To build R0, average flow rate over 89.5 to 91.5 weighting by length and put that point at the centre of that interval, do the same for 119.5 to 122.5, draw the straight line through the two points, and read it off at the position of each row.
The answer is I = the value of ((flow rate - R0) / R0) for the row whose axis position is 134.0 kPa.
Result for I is -0.23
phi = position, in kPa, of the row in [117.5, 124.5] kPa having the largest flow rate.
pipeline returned 122.0 kPa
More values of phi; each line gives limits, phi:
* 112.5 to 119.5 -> 119.0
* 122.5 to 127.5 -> 124.0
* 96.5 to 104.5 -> 103.0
